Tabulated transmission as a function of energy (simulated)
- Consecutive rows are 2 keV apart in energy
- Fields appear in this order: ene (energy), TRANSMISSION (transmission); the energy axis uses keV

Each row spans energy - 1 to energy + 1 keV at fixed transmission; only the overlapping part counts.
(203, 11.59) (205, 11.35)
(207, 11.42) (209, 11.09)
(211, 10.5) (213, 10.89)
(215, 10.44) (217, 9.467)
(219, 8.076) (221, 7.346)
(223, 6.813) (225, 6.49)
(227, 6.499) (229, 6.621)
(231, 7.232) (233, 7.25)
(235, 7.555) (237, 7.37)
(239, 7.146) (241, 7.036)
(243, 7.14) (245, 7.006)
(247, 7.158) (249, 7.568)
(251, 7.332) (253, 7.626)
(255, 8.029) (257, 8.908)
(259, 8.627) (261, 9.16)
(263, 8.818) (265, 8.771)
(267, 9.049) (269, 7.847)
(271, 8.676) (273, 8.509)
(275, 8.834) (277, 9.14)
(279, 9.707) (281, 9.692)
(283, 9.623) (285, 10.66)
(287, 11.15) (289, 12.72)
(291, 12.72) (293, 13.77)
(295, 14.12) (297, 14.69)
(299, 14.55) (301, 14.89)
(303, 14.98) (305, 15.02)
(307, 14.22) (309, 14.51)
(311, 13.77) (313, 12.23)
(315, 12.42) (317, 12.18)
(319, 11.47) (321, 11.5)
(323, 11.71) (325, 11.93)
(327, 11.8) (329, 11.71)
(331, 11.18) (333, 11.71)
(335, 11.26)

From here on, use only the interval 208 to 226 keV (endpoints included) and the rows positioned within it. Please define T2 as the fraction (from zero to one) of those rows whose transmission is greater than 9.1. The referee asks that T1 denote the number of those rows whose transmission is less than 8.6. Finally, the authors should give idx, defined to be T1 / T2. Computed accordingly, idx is 7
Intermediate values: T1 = 4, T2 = 0.6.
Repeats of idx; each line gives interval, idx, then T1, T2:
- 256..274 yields 18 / 2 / 0.1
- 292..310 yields 0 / 0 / 1.0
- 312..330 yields 0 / 0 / 1.0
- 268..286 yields 4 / 2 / 0.6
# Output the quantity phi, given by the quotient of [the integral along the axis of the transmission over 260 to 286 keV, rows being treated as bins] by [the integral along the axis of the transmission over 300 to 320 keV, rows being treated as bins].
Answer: 0.9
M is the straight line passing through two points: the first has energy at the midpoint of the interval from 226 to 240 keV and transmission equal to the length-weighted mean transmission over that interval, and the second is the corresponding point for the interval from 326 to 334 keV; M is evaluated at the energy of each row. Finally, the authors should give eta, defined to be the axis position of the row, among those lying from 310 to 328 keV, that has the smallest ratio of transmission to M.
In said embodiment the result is 321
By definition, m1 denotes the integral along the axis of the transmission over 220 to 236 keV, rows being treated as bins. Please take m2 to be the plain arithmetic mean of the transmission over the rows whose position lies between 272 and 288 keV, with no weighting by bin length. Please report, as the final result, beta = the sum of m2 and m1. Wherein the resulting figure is 121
